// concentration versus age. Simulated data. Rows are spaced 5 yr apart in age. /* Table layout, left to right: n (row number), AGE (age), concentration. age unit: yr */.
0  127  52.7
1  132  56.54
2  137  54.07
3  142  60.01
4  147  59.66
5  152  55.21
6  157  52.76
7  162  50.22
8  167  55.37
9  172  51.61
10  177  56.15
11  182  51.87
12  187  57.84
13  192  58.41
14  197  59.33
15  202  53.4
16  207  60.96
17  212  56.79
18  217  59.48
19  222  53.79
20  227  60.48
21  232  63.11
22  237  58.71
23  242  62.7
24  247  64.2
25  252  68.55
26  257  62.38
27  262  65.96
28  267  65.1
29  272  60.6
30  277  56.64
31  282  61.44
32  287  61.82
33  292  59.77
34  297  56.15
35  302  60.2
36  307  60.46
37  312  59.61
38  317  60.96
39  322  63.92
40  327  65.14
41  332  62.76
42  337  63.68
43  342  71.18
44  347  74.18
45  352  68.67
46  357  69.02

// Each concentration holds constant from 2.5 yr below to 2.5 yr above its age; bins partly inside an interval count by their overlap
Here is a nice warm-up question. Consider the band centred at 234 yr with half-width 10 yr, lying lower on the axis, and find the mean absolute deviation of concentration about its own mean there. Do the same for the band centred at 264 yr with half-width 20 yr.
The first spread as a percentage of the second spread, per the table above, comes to 58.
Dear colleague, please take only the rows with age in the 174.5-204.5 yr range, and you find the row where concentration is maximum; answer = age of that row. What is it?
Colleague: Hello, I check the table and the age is 197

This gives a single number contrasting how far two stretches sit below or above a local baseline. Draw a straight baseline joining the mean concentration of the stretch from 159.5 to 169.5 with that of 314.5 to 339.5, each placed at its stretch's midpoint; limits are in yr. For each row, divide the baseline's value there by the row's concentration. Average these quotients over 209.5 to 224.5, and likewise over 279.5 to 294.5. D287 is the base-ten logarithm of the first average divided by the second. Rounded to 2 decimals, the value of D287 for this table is 0.00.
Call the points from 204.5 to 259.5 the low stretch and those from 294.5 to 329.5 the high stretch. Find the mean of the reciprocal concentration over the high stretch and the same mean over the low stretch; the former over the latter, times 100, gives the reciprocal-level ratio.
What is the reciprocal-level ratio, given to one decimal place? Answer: 100.0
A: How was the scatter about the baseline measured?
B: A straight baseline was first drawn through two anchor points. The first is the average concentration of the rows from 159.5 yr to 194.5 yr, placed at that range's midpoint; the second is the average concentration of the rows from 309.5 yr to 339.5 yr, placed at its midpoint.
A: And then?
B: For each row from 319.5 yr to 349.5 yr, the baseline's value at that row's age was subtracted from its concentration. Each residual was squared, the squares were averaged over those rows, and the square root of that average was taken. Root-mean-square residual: 5.3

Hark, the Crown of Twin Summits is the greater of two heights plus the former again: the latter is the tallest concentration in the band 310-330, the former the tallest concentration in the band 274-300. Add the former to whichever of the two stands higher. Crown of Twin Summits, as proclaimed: 127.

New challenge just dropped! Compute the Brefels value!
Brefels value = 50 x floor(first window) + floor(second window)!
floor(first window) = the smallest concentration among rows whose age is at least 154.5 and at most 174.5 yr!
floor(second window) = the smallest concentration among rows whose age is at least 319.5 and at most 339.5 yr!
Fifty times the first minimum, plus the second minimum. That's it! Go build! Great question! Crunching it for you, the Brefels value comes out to 2574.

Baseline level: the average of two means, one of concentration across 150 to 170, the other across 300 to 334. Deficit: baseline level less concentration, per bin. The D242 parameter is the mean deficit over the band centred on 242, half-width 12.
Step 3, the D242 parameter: -5.8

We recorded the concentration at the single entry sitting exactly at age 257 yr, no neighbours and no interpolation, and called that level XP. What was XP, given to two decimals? 62.38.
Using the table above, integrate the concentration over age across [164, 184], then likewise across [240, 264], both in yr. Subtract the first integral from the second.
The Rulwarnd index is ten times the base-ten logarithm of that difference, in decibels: 27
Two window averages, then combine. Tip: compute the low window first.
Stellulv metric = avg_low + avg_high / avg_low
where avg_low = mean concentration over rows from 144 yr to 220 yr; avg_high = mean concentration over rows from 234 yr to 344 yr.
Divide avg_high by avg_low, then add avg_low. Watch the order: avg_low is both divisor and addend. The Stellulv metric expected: 57.1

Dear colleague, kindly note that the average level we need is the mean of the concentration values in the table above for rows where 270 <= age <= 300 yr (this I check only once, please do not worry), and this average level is 59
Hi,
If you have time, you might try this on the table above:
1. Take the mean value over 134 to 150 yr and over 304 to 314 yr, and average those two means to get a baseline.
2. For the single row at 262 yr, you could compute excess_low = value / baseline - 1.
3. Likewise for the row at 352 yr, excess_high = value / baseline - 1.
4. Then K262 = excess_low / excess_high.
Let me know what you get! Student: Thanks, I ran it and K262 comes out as 0.7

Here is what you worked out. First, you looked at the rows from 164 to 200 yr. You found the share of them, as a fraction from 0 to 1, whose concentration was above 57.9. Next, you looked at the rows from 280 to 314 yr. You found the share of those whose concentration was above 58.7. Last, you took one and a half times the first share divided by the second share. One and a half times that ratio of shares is 0.50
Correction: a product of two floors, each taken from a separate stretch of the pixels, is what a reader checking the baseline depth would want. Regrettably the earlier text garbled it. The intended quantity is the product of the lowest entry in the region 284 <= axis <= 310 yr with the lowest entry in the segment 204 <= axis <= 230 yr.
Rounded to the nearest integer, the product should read 3020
